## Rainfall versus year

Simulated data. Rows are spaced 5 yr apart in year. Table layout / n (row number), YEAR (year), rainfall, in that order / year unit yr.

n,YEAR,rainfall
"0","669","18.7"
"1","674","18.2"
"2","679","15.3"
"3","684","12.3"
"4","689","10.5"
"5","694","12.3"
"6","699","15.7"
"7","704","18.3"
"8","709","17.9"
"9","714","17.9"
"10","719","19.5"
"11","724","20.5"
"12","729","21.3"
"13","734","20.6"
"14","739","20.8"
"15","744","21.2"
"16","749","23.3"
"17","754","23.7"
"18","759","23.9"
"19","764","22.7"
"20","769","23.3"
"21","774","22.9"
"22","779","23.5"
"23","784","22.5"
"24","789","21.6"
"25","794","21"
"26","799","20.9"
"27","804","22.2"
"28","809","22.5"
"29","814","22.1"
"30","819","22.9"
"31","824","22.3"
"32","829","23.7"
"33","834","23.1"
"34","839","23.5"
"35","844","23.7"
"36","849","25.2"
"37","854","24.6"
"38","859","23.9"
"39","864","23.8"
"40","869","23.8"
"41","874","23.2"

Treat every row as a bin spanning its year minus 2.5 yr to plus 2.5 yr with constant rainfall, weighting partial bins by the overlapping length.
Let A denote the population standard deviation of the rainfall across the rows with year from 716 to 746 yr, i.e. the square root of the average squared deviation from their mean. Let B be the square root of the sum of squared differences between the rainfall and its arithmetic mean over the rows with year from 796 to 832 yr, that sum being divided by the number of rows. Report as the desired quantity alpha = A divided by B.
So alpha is 0.8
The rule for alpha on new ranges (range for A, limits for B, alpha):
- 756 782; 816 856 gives 0.5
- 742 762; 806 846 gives 1.8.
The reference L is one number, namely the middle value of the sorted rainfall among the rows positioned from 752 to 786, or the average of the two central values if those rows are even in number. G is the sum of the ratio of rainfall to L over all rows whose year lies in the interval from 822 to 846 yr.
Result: 4.99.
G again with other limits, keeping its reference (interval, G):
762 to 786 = 4.93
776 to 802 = 4.70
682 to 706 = 2.97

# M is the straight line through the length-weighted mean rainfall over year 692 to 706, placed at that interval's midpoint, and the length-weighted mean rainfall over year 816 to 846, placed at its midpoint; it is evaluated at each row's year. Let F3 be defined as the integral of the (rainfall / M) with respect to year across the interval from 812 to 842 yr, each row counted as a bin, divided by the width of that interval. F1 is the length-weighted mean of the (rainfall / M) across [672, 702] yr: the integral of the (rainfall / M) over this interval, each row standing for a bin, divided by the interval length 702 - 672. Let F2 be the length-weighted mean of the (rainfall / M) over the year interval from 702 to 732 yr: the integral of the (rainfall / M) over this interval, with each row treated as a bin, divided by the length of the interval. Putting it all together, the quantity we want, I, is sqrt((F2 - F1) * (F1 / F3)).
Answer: 0.45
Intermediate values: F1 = 0.957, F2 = 1.17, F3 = 1.00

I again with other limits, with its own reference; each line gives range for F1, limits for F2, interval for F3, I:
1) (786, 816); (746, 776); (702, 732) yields 0.42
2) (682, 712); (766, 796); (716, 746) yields 0.36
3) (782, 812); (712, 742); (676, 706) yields 0.41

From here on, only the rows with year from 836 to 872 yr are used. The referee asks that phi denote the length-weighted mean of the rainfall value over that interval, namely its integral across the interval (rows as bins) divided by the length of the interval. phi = 24.0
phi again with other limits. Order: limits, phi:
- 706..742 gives 19.8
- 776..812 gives 22.0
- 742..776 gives 23.0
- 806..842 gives 22.9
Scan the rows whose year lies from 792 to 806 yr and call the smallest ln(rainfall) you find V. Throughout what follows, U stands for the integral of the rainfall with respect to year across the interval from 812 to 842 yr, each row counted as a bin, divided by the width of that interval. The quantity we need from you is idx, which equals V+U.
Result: 26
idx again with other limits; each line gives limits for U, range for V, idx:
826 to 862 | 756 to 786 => 27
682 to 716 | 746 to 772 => 18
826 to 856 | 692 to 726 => 26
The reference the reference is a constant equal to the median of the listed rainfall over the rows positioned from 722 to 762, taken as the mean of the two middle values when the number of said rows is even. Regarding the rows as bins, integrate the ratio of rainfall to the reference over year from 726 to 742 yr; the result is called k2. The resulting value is 16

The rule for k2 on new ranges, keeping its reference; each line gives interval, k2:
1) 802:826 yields 25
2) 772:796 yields 25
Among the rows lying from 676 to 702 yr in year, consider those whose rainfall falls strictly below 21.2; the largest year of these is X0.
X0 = 699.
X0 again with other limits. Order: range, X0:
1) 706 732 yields 724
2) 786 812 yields 799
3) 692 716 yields 714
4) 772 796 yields 794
